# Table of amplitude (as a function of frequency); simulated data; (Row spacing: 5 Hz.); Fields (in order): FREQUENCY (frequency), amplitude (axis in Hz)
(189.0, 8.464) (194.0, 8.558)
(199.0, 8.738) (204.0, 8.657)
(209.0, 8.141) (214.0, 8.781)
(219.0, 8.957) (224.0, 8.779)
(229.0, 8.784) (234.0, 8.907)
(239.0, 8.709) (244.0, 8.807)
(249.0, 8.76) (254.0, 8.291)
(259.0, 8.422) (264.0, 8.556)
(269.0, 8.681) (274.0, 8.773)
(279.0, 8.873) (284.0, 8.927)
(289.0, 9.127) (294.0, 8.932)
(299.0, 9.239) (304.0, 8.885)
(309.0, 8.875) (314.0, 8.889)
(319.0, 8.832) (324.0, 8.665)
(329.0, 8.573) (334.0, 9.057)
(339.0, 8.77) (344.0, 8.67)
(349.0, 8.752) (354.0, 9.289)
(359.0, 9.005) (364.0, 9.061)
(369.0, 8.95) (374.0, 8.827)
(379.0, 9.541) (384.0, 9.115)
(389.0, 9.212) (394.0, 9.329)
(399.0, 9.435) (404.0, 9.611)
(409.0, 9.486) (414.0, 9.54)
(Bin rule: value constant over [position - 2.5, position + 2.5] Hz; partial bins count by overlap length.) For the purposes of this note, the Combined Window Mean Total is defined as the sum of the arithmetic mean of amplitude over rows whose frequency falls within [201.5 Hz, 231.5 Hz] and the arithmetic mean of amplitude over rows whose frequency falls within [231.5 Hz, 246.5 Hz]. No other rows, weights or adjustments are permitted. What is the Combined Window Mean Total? 17.5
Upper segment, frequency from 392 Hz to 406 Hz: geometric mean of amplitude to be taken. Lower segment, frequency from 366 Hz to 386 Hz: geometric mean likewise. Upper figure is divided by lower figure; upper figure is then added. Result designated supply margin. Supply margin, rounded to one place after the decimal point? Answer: 10.5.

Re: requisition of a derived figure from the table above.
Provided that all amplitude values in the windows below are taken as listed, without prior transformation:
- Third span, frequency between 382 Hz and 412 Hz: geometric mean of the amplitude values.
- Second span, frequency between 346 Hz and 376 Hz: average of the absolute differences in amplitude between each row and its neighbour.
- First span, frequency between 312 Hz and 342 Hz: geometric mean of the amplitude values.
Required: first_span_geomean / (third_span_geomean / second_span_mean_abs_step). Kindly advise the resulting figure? 0.209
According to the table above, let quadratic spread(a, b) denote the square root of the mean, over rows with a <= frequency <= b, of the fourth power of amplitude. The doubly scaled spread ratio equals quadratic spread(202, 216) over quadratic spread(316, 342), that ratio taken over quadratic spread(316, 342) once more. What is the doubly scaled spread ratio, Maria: 0.0122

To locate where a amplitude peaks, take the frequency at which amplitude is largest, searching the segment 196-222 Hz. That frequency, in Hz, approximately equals 219.0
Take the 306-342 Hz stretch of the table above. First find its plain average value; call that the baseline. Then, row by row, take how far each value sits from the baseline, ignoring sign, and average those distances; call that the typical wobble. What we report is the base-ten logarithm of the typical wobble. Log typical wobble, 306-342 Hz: -0.92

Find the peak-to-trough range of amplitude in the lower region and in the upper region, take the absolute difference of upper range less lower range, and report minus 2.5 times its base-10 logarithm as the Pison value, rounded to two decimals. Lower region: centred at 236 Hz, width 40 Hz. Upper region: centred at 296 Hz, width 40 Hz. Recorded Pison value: 1.31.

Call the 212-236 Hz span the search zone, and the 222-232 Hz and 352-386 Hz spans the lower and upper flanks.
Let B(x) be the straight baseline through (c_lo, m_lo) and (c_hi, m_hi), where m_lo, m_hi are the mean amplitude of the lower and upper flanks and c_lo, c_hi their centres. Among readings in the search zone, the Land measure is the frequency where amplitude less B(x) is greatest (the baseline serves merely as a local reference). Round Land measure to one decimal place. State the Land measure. 219.0 Hz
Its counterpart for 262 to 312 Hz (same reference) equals 299.0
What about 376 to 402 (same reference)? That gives 379.0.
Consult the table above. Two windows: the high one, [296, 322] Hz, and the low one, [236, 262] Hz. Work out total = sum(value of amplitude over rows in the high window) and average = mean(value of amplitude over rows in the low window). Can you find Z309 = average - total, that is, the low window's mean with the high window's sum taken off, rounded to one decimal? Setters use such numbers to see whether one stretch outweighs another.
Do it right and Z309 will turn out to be -36.1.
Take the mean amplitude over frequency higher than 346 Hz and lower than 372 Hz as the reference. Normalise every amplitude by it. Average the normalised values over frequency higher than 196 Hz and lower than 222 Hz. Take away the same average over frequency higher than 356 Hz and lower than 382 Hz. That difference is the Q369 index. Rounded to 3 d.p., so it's -0.047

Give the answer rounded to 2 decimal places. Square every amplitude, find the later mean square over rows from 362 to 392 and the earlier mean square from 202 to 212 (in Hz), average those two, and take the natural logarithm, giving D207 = 4.34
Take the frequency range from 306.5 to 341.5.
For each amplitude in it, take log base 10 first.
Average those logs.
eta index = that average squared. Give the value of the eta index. 0.893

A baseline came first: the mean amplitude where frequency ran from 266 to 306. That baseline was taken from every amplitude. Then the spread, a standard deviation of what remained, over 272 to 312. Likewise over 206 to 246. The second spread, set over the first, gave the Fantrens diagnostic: 1.65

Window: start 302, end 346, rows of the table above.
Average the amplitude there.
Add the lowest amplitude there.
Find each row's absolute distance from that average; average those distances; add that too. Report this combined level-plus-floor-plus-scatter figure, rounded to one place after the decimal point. 17.5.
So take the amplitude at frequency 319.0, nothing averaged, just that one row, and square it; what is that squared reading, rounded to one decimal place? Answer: 78.0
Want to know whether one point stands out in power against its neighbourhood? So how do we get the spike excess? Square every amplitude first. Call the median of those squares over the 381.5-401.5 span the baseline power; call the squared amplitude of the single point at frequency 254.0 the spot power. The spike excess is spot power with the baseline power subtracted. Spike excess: -17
